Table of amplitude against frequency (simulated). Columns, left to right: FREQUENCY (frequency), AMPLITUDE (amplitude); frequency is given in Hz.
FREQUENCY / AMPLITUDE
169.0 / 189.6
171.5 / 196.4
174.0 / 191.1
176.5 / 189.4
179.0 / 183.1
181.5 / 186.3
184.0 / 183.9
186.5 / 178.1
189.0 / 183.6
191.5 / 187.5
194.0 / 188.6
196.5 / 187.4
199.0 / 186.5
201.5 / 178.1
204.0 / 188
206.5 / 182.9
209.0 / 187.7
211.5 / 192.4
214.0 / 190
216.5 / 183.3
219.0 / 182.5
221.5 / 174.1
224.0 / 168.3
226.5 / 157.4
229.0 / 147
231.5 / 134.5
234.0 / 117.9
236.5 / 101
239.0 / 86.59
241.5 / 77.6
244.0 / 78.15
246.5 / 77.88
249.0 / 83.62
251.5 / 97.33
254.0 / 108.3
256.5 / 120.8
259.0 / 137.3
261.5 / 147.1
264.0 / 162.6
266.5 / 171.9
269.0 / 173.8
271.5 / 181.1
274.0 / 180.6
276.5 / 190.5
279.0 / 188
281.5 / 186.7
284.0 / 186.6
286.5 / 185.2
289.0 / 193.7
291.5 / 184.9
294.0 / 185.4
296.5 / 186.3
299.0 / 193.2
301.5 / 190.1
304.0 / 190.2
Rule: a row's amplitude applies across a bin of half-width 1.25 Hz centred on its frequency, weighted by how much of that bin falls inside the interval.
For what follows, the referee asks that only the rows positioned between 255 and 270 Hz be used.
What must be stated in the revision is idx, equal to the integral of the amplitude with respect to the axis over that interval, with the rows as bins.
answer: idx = 2267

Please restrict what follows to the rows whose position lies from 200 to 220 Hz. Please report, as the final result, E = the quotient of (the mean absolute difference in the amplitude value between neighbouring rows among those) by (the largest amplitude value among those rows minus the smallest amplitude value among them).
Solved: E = 0.34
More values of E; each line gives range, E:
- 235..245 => 0.34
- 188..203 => 0.30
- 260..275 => 0.20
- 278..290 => 0.33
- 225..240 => 0.20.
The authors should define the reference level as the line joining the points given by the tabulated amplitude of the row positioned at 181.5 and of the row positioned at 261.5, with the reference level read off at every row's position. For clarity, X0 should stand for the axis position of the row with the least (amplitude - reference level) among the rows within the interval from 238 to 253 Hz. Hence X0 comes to 241.5 Hz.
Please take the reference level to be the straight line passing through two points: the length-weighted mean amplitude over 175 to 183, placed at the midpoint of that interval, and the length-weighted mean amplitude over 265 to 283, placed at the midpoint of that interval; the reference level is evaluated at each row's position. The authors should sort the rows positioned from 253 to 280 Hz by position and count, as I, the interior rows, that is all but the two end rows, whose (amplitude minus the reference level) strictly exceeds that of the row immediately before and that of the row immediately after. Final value 2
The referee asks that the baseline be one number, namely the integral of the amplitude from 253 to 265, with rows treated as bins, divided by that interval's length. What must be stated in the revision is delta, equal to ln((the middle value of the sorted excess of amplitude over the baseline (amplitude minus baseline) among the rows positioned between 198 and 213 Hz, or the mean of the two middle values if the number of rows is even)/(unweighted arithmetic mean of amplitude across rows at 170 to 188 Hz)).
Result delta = -1.28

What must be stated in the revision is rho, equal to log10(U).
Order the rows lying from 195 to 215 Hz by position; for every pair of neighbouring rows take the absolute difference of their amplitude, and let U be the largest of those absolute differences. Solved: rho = 1.00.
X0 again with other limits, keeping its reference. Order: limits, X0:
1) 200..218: 201.5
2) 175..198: 186.5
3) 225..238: 236.5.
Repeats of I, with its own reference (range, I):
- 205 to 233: 1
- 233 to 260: 1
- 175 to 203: 2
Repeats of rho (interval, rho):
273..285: 1.00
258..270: 1.19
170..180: 0.80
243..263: 1.22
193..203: 0.92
